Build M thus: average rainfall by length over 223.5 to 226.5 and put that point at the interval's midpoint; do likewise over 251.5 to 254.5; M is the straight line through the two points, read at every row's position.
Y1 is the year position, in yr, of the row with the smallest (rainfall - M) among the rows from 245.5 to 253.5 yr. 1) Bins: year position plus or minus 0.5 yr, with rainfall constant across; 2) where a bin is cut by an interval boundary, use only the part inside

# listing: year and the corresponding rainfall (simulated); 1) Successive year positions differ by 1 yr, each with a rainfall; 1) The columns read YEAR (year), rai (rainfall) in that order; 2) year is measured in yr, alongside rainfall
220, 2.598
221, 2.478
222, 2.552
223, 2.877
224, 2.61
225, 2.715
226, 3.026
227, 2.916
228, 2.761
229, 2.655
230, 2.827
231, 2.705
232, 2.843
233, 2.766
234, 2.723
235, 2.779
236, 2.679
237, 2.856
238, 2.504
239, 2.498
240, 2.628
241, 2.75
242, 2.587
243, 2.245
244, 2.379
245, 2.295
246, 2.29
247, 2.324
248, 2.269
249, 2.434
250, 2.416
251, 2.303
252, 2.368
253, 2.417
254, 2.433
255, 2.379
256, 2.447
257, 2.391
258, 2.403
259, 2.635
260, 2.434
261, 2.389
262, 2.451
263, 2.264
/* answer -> 246 yr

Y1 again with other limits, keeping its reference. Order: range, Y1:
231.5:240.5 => 238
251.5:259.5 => 252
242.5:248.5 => 243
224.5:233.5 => 229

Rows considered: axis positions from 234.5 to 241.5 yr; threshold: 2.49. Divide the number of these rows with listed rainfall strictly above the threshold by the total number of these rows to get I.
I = 1.0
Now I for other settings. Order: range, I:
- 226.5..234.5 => 1.0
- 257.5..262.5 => 0.2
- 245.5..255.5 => 0.0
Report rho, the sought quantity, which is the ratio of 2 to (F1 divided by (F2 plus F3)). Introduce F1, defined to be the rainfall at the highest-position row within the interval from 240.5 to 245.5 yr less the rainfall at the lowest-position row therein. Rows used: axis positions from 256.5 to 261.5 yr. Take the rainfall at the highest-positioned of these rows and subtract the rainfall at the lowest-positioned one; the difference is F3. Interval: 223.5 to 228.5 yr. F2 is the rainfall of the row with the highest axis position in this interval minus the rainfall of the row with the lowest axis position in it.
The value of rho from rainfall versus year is -0.7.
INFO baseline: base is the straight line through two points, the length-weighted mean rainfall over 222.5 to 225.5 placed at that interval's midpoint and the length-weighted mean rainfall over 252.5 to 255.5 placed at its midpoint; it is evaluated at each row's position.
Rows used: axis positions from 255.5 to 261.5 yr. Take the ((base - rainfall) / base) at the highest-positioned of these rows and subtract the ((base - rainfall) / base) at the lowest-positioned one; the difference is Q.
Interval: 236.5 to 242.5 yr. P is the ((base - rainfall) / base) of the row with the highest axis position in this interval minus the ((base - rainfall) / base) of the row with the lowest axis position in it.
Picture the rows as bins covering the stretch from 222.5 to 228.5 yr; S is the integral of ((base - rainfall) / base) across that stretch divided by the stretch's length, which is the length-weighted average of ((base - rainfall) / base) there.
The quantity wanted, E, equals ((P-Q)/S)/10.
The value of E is -0.22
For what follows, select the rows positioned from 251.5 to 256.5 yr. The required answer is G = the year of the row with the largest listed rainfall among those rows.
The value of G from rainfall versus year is 256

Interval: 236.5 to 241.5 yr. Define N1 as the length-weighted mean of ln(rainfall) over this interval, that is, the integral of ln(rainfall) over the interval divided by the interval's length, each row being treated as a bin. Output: 0.97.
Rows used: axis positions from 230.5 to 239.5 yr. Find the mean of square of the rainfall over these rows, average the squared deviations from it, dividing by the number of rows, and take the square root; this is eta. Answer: 0.65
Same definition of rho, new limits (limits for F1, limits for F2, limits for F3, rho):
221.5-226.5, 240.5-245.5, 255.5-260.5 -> -2.0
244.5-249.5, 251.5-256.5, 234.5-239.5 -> -2.9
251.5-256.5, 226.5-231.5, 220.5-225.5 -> 0.7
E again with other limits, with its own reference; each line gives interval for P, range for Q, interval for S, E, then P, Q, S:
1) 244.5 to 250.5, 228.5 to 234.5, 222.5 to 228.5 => 0.06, -0.070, -0.05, -0.0368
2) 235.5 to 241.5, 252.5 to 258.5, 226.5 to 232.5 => 0.08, -0.050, -0.02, -0.0411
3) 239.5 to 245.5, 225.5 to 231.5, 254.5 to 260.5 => -0.04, 0.111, 0.10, -0.0324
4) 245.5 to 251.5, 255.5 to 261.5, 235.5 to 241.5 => 0.09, -0.026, 0.00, -0.0292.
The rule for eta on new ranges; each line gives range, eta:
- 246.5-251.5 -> 0.30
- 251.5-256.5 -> 0.15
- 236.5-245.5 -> 0.97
